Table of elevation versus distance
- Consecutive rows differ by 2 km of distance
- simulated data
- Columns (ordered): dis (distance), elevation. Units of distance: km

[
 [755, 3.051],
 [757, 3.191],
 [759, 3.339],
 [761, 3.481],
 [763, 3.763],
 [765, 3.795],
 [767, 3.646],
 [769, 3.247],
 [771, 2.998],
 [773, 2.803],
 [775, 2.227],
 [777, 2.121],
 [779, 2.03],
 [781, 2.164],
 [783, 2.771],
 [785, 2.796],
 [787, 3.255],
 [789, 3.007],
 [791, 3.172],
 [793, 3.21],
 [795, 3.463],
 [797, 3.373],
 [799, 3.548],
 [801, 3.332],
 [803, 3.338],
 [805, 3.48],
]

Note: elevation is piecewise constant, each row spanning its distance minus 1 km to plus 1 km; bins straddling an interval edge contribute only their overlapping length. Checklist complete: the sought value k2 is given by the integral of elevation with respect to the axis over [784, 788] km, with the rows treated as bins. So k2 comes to 12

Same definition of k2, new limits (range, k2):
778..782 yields 8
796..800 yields 14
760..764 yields 14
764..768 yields 15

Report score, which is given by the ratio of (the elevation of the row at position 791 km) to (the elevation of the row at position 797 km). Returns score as 0.9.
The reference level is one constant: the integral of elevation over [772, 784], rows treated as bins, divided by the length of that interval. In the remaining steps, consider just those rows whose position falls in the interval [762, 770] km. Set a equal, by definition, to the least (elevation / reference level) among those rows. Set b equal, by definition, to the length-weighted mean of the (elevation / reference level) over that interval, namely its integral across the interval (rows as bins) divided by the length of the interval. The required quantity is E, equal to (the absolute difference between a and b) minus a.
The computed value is -1.22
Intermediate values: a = 1.38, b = 1.5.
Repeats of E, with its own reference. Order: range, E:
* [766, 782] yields -0.60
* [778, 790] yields -0.59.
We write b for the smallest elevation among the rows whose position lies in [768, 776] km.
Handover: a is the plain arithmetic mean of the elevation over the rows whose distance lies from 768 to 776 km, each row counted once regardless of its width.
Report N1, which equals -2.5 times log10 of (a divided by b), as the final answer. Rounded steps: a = 2.8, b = 2.227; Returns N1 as -0.26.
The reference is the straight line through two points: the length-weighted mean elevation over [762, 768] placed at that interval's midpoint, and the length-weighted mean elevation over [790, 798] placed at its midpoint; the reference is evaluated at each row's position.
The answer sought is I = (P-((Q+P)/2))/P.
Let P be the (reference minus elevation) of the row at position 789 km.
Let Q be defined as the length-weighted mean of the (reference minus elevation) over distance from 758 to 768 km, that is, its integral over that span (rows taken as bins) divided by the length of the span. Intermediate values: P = 0.4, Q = 0.16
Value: 0.3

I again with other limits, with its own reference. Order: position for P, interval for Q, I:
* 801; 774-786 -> 4.9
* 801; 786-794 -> 1.3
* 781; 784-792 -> 0.4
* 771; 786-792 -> 0.3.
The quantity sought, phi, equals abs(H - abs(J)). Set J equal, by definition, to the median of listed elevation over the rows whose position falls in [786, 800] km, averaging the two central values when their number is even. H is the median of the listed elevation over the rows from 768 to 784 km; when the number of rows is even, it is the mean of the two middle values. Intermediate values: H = 2.5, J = 3.3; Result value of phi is 0.756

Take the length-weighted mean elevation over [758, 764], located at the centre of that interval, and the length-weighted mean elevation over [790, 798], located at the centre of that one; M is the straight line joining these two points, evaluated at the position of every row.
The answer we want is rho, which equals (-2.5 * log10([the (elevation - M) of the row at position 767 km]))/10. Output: 0.20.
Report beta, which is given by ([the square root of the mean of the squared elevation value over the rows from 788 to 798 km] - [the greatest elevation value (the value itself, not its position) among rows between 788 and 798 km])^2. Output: 0.05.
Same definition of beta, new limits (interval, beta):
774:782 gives 0.01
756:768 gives 0.06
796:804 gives 0.02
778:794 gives 0.18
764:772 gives 0.13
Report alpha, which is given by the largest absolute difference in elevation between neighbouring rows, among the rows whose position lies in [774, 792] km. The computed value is 0.61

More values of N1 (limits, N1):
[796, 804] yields -0.02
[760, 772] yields -0.16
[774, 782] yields -0.06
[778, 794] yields -0.35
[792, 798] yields -0.05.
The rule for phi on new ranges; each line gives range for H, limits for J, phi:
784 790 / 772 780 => 0.833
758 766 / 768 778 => 0.819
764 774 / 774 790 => 0.748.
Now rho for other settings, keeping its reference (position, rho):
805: 0.15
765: 0.13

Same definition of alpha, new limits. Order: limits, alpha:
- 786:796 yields 0.25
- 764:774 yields 0.40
